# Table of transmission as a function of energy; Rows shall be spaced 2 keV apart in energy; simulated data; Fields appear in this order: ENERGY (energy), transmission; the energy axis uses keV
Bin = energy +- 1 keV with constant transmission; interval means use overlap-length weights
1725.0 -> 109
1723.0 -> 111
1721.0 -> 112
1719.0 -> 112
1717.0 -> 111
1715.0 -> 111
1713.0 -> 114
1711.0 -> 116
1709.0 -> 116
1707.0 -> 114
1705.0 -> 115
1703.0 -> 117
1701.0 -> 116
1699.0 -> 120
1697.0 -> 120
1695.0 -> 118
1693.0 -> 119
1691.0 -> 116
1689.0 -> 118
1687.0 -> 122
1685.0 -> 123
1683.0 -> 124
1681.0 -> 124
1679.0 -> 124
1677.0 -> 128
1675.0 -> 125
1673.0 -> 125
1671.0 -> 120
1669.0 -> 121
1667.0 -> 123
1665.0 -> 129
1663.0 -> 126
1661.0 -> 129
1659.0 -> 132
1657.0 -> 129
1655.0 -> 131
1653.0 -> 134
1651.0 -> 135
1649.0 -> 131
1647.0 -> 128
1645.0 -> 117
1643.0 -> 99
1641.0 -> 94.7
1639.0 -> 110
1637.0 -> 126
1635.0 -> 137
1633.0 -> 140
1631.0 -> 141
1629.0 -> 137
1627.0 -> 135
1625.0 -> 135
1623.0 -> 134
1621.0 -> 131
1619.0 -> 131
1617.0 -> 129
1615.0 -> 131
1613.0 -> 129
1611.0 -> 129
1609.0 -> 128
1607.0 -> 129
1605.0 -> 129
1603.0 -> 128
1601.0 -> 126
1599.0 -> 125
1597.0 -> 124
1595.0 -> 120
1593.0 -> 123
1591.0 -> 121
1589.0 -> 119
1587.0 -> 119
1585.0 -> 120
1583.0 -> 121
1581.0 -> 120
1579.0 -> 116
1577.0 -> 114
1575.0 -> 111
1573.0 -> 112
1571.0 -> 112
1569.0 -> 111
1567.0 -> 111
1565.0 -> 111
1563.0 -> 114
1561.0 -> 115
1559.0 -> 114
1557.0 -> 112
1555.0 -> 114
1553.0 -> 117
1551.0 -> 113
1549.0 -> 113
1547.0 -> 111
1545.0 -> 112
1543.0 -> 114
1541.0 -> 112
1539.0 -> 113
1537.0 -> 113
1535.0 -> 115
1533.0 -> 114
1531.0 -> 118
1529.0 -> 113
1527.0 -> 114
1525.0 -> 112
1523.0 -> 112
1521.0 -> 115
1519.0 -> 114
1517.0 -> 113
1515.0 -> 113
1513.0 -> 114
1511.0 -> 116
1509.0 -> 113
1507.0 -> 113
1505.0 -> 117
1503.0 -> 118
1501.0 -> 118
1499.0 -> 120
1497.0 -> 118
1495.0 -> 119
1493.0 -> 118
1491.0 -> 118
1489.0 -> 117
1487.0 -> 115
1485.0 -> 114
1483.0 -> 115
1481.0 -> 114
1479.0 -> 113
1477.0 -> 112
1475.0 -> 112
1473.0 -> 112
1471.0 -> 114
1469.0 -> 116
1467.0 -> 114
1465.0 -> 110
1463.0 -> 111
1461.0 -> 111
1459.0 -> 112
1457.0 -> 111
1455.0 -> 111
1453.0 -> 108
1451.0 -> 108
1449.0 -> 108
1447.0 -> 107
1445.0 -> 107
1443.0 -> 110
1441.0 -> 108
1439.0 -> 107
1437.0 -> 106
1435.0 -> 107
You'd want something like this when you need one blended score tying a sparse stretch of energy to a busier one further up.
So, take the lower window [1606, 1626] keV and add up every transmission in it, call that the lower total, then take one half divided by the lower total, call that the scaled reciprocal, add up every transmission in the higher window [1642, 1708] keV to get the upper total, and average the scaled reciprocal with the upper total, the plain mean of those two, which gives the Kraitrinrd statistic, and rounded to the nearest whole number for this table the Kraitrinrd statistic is 2026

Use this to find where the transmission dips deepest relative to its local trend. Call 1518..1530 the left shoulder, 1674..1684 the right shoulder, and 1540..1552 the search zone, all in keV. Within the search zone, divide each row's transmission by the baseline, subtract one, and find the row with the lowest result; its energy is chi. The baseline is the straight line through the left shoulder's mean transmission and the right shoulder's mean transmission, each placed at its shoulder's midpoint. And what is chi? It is 1547.0 keV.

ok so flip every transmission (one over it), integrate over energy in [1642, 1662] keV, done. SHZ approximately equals 0.159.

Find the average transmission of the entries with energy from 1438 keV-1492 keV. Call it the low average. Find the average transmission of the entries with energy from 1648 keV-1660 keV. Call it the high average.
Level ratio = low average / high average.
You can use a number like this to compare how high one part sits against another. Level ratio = 0.85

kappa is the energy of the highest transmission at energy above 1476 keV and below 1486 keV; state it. 1483.0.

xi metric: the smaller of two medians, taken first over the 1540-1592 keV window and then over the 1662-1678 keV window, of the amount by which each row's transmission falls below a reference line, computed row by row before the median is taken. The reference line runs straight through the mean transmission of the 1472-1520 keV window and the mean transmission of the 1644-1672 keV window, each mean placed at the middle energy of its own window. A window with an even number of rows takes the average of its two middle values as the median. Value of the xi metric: 4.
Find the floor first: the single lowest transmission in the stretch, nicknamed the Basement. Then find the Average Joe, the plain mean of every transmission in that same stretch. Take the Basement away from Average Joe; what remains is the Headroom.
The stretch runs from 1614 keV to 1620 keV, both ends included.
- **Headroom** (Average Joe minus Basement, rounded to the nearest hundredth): 1.33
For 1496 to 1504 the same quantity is 0.50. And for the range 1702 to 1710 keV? 1.50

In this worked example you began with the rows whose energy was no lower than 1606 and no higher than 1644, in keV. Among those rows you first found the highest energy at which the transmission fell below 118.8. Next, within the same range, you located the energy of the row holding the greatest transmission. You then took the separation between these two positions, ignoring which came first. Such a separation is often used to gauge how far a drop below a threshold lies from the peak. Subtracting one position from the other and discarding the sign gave 12 keV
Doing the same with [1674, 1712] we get 34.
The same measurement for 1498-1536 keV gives 36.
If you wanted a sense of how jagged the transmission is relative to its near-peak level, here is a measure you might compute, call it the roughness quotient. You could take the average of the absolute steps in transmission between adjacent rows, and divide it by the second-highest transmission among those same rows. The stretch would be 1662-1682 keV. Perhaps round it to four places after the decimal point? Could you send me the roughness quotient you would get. 0.0208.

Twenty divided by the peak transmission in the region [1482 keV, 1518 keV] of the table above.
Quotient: 0.167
